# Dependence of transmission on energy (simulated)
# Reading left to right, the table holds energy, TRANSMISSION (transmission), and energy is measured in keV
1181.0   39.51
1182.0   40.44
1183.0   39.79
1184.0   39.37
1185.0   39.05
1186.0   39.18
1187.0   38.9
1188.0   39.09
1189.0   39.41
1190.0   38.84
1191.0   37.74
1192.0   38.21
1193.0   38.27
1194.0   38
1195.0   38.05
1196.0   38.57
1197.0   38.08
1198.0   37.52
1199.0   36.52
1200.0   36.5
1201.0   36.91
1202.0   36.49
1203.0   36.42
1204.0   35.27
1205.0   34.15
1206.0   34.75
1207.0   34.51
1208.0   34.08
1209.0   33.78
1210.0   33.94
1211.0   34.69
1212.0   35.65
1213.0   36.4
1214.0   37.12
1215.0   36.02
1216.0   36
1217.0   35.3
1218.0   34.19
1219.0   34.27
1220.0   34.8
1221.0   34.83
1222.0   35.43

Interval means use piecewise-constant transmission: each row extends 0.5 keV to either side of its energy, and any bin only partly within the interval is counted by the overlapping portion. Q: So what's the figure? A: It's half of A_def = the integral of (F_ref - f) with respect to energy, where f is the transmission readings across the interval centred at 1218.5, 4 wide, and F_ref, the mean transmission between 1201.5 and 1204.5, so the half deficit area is 3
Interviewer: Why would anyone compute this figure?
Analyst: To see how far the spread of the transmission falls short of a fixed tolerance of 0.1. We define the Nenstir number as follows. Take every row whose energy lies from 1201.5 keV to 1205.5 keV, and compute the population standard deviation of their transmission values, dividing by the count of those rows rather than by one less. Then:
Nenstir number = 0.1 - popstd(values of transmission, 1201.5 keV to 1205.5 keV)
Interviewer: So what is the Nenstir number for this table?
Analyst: -0.9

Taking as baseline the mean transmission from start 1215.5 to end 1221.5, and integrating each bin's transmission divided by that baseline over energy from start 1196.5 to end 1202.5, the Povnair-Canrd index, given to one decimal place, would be 6.4 keV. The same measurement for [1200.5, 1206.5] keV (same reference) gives 6.1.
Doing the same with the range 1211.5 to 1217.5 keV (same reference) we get 6.2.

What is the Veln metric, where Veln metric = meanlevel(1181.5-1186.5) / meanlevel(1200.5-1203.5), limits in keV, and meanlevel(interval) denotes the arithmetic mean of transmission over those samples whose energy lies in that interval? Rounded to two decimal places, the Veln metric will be 1.08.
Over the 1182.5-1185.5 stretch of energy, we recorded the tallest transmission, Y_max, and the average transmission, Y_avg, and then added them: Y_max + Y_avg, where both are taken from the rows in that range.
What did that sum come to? 79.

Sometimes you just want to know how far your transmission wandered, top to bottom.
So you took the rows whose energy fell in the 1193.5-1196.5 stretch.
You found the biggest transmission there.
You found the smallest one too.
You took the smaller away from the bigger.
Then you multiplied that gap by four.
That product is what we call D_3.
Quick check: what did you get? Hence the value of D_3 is 2.3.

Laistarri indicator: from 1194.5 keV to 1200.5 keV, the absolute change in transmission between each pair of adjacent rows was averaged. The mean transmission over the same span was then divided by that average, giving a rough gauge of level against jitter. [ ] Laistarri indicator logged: 72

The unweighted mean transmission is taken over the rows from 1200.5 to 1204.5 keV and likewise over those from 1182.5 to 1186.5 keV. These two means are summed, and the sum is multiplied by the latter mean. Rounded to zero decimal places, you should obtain 2975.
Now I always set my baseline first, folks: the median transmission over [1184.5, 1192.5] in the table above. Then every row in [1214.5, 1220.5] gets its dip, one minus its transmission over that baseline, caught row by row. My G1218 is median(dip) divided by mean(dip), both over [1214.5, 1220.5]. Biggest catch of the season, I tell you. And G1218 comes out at 1.01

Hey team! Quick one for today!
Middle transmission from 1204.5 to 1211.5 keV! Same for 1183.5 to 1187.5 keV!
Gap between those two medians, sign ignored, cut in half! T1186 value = 2.48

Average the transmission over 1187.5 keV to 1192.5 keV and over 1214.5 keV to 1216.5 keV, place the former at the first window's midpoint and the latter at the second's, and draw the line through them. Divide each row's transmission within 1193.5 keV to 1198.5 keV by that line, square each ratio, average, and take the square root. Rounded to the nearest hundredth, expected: 1.00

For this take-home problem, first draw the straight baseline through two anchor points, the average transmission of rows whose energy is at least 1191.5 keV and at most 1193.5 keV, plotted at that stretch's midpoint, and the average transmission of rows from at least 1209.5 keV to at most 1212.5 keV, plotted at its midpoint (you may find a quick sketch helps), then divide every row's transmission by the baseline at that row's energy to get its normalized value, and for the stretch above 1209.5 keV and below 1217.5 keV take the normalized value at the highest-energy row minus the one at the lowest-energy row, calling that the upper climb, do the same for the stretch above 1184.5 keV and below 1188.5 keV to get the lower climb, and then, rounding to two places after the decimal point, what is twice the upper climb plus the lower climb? 0.17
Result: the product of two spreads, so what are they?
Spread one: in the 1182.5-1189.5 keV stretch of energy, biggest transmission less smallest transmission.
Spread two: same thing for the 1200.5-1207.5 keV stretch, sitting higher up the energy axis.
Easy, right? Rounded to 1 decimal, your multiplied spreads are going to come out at 2.5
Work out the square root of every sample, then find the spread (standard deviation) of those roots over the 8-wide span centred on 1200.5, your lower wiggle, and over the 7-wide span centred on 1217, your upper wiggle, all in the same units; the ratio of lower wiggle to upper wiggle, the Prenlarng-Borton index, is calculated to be 0.8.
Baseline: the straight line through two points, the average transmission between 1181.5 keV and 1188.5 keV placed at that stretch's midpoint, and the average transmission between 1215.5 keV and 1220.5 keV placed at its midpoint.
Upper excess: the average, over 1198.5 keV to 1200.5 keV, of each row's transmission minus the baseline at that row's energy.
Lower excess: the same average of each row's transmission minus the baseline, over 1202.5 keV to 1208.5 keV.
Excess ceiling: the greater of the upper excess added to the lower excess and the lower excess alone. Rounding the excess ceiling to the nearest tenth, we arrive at -1.7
